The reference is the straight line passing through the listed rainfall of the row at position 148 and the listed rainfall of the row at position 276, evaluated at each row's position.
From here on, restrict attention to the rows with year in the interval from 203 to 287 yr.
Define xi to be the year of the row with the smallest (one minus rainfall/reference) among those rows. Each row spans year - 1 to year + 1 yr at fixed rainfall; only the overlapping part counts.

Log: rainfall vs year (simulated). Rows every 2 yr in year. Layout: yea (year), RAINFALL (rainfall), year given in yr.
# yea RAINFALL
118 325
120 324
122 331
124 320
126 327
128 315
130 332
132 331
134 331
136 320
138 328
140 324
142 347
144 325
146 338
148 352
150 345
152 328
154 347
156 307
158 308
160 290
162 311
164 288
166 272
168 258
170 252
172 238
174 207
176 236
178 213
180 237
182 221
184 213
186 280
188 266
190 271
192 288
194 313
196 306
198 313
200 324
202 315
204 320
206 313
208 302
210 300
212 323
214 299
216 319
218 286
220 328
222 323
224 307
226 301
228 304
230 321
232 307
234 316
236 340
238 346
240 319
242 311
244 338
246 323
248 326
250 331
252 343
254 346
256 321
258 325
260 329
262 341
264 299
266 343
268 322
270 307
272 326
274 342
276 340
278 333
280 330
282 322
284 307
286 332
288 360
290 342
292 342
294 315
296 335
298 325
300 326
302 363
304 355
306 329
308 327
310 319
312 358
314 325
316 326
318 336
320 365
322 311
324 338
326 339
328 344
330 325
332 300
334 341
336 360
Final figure 254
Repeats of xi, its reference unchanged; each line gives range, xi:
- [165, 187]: 186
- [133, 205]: 148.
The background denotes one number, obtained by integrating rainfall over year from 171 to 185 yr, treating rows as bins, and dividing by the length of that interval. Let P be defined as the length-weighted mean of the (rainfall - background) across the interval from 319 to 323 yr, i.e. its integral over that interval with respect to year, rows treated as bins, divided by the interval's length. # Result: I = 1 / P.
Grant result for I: 0.0087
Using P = 114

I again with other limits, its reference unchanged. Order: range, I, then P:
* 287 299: 0.0089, 113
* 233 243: 0.0097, 103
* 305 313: 0.0091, 110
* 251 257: 0.0088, 113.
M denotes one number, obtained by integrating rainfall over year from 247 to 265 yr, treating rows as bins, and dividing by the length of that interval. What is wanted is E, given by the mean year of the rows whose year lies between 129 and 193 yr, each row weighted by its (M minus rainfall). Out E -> 178.0 yr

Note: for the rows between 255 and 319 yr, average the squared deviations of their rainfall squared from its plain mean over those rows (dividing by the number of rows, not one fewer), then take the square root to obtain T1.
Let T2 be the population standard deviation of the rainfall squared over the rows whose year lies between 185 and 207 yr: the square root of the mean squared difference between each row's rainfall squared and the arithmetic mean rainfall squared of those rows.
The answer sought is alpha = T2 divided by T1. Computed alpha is 1.18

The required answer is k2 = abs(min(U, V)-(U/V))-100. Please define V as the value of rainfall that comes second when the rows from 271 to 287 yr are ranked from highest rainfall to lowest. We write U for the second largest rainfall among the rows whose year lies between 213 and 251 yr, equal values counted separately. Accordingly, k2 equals 239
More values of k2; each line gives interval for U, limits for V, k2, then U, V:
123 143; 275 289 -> 231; 332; 340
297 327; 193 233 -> 223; 363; 324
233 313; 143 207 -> 246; 360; 347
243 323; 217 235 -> 222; 363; 323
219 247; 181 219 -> 222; 340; 323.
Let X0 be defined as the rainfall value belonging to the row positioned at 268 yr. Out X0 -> 322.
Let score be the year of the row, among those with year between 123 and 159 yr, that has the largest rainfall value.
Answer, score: 148 yr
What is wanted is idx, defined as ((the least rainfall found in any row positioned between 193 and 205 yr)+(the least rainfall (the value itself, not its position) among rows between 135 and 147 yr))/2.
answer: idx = 313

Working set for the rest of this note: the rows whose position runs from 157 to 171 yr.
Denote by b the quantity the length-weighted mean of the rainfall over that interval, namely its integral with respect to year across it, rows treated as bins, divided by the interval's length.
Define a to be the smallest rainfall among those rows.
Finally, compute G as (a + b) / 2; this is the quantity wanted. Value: 267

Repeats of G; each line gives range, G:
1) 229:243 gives 315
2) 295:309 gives 331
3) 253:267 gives 314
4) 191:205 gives 300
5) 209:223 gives 299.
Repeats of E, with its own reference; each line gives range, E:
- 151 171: 165.6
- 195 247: 215.6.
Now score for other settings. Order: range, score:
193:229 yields 220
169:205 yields 200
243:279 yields 254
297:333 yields 320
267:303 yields 302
